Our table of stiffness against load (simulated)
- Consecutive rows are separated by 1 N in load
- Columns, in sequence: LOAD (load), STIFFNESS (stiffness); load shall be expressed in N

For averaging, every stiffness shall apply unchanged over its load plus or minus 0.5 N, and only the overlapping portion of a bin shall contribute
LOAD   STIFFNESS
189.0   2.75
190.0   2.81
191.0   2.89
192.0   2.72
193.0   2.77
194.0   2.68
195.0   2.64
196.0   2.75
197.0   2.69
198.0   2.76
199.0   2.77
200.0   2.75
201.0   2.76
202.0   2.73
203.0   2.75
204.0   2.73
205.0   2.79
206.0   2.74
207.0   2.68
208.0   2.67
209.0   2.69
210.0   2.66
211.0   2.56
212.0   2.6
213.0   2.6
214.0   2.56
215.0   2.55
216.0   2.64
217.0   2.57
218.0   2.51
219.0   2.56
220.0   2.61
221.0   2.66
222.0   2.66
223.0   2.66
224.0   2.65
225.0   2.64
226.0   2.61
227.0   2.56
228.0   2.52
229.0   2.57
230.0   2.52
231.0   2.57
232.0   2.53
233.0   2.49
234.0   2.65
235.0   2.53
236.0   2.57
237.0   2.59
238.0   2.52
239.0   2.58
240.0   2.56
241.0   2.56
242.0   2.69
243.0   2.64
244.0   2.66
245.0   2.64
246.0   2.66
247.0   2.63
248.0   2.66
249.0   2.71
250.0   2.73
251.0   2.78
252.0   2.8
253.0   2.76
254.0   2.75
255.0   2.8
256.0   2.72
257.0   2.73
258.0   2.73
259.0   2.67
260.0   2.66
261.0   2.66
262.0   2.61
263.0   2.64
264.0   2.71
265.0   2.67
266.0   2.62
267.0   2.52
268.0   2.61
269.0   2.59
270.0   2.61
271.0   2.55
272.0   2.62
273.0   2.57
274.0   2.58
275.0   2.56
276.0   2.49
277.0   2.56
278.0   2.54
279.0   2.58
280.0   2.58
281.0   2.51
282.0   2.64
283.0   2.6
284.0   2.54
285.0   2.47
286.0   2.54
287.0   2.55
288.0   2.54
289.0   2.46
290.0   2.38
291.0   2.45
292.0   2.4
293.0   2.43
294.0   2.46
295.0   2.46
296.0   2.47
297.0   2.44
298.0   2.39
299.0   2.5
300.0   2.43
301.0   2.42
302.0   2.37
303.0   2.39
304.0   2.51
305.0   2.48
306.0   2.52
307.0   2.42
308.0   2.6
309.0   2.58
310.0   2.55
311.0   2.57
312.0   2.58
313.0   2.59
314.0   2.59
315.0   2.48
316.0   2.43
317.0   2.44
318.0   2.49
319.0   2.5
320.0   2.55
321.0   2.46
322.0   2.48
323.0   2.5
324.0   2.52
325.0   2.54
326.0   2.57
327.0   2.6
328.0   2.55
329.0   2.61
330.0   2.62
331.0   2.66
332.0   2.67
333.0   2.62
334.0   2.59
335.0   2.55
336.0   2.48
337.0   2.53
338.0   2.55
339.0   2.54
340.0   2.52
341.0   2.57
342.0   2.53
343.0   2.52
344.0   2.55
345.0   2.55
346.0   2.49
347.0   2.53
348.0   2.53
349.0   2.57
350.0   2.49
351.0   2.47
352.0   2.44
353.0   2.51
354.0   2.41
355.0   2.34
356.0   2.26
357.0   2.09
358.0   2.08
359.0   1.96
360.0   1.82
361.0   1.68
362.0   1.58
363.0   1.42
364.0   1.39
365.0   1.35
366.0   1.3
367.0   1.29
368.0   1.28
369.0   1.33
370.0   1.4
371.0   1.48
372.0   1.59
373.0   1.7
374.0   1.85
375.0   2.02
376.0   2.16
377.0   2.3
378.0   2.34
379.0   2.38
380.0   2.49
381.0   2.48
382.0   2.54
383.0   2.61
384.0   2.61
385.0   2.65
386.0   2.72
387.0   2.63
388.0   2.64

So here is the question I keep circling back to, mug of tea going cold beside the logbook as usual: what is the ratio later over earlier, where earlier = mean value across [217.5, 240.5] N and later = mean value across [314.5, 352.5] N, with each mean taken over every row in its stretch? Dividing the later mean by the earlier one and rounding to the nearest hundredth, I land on 0.98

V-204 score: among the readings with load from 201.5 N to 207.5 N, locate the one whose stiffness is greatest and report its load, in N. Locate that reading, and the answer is 205.0 N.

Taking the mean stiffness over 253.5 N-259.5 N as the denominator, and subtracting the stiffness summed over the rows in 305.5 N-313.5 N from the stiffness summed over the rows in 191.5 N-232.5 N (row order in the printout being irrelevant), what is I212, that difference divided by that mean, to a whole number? 32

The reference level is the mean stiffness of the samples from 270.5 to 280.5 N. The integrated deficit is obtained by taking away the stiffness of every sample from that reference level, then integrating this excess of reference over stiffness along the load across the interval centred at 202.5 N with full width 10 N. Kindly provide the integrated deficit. -1.8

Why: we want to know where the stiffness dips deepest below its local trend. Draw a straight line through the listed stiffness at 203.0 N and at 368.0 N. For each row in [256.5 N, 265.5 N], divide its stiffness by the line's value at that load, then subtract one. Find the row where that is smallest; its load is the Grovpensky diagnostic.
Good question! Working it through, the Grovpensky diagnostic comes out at 262.0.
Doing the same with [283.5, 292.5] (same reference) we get 290.0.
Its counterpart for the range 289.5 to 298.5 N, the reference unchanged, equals 290.0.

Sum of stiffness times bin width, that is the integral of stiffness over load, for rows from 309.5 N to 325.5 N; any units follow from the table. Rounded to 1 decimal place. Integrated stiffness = 40.3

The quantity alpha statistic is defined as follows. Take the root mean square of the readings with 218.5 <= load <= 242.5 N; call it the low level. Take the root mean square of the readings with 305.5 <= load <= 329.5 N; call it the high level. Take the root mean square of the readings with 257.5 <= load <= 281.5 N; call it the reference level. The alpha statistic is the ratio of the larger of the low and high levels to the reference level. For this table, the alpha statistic 0.99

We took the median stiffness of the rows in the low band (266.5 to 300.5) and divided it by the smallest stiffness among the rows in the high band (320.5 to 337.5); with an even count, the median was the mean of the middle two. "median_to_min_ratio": 1.03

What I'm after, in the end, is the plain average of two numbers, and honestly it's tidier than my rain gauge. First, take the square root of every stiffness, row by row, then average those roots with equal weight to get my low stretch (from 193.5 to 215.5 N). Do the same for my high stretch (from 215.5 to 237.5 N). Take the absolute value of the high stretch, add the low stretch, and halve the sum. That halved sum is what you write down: 1.62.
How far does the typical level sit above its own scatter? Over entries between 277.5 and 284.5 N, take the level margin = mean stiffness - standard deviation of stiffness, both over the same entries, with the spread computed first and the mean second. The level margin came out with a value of 2.53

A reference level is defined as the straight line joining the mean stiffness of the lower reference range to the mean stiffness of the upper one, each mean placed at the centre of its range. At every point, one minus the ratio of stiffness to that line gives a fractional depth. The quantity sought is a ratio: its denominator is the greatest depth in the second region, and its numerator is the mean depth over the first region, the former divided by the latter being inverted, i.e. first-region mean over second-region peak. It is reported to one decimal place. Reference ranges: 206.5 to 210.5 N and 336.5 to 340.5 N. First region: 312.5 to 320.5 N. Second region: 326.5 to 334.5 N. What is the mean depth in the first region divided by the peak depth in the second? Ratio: -13.5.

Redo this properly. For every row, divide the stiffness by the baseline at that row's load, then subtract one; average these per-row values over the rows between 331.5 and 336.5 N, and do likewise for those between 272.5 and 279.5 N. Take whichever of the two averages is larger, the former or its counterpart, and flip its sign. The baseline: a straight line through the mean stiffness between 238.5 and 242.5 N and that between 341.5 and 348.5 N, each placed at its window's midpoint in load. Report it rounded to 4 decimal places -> -0.0182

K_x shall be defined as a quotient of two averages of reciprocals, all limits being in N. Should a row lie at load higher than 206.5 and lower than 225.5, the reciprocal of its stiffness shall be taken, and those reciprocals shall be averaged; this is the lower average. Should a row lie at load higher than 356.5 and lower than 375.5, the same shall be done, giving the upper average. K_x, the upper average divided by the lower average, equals 1.67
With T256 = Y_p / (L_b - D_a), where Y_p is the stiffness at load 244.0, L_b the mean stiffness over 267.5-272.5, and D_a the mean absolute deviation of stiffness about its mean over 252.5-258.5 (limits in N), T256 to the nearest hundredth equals 1.03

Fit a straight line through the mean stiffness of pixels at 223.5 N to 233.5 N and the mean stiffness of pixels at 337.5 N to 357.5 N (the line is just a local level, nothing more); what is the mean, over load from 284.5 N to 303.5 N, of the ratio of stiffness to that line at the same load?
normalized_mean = 0.97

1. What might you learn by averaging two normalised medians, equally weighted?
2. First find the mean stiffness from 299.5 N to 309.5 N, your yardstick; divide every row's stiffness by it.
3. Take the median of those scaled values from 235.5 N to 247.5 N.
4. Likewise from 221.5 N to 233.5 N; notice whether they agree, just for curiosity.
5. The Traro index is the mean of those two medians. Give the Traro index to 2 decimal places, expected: 1.05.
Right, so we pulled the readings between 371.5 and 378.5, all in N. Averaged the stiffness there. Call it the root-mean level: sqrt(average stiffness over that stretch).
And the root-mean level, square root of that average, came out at 1.41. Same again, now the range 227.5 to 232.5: 1.59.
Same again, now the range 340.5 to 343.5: 1.59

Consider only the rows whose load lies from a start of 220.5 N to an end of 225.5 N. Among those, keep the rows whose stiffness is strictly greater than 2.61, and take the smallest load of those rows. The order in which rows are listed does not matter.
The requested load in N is 221.0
